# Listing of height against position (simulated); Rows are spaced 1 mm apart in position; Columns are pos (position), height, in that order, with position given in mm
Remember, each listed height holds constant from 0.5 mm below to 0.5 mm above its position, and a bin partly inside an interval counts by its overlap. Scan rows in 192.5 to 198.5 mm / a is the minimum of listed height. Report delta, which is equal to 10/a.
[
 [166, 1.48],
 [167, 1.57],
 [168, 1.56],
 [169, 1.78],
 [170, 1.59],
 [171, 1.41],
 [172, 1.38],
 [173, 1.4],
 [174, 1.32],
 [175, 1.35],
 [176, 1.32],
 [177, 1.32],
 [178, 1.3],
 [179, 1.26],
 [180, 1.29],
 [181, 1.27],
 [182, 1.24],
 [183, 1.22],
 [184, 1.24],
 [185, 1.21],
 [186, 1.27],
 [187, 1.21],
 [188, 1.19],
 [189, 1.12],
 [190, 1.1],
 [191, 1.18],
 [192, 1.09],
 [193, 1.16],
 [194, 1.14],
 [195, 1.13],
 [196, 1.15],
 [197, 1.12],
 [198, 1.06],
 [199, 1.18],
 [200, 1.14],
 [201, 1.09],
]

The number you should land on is 9.4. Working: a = 1.06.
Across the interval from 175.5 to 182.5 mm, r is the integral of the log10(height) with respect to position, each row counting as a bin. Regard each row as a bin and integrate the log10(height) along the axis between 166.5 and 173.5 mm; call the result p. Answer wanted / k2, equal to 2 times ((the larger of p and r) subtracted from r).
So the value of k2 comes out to -1.0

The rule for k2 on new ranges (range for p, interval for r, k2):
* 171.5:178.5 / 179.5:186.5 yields -0.4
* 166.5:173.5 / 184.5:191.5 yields -1.5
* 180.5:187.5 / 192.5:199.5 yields -0.5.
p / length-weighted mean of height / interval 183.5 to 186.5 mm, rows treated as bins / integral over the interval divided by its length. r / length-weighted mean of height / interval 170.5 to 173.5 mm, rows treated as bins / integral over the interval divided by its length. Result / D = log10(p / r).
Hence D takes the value -0.05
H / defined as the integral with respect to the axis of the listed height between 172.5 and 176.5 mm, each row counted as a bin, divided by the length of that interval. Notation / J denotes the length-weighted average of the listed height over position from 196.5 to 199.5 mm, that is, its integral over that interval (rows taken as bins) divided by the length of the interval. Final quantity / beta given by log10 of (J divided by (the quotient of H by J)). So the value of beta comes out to -0.031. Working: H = 1.3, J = 1.120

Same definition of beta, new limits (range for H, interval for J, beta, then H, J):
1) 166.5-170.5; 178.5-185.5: -0.019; 1.6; 1.247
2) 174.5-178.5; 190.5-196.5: -0.006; 1.3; 1.142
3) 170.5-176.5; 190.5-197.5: -0.022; 1.4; 1.139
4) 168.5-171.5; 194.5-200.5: -0.096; 1.6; 1.130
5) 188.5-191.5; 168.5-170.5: 0.399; 1.1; 1.685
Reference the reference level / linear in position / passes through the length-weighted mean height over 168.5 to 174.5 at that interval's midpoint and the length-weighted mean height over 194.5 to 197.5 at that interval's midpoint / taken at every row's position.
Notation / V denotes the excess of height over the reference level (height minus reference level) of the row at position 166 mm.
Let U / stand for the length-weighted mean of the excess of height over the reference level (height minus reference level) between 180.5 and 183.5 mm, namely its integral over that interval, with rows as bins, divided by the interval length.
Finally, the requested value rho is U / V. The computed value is 1.13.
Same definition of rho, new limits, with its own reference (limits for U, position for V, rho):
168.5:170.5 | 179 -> -1.55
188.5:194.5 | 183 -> 0.67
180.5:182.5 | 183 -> 0.86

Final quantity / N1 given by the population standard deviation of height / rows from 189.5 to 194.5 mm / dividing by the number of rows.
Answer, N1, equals 0.034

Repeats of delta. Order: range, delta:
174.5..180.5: 7.9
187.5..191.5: 9.1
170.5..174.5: 7.6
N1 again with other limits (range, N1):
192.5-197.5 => 0.014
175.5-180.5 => 0.022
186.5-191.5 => 0.042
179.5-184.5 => 0.025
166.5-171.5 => 0.118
